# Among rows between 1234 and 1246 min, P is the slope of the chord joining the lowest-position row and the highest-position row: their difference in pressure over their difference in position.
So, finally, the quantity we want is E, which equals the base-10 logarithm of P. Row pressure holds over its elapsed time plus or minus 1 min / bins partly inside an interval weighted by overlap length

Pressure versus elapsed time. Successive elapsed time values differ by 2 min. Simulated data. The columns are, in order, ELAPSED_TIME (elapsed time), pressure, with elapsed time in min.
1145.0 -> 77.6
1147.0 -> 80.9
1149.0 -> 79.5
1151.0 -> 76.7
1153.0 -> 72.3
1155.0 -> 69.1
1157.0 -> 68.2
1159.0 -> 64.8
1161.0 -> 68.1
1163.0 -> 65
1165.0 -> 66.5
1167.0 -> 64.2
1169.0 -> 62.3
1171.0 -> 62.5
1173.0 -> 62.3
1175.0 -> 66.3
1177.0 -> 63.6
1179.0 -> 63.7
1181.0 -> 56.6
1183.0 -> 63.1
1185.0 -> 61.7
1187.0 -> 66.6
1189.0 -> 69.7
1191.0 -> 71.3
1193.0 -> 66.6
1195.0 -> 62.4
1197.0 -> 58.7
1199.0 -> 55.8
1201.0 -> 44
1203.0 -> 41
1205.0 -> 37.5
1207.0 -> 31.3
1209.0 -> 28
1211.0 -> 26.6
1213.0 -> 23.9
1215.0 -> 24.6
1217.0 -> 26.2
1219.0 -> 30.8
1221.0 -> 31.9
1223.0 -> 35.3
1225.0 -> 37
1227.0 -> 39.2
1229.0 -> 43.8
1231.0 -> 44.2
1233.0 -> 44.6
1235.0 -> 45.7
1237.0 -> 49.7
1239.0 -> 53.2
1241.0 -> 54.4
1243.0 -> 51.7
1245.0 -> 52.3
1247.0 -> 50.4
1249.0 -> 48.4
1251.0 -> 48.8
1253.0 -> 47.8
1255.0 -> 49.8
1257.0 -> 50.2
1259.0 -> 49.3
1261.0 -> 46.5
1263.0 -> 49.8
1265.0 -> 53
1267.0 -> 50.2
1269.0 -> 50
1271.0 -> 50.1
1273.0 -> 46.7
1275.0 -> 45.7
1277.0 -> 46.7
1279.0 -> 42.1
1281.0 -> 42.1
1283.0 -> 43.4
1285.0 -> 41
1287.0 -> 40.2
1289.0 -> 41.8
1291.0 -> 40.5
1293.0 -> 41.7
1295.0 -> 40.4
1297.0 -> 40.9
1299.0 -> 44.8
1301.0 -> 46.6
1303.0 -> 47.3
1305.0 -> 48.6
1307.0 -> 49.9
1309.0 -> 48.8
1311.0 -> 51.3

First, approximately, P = 0.7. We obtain -0.2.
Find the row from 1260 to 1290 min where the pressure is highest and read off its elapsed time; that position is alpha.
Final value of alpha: 1265.0 min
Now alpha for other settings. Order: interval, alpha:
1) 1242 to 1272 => 1265.0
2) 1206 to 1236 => 1235.0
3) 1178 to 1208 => 1191.0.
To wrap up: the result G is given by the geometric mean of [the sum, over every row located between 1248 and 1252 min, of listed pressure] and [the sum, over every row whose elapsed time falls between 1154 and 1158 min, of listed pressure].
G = 116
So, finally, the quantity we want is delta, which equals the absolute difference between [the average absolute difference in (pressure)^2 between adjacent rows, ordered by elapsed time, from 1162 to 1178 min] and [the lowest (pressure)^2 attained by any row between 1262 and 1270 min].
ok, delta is 2244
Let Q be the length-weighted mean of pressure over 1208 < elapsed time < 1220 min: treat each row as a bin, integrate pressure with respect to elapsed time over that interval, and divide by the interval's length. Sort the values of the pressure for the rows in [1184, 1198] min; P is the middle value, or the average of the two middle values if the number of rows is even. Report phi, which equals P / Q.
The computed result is 2.5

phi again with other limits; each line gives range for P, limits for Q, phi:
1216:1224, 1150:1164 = 0.5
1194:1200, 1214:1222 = 2.1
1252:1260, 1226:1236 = 1.1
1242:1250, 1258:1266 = 1.0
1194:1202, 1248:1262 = 1.2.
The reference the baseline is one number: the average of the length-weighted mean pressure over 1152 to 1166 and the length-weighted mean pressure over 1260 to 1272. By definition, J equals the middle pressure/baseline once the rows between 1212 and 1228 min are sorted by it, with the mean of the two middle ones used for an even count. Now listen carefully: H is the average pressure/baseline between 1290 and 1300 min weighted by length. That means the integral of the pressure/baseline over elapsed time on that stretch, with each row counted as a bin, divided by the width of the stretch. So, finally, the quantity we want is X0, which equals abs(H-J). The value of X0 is 0.18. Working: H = 0.71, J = 0.5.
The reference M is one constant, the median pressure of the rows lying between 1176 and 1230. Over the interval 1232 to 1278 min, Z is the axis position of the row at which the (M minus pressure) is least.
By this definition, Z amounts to 1241.0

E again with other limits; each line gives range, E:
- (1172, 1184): -1.1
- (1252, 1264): -0.7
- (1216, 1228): 0.1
